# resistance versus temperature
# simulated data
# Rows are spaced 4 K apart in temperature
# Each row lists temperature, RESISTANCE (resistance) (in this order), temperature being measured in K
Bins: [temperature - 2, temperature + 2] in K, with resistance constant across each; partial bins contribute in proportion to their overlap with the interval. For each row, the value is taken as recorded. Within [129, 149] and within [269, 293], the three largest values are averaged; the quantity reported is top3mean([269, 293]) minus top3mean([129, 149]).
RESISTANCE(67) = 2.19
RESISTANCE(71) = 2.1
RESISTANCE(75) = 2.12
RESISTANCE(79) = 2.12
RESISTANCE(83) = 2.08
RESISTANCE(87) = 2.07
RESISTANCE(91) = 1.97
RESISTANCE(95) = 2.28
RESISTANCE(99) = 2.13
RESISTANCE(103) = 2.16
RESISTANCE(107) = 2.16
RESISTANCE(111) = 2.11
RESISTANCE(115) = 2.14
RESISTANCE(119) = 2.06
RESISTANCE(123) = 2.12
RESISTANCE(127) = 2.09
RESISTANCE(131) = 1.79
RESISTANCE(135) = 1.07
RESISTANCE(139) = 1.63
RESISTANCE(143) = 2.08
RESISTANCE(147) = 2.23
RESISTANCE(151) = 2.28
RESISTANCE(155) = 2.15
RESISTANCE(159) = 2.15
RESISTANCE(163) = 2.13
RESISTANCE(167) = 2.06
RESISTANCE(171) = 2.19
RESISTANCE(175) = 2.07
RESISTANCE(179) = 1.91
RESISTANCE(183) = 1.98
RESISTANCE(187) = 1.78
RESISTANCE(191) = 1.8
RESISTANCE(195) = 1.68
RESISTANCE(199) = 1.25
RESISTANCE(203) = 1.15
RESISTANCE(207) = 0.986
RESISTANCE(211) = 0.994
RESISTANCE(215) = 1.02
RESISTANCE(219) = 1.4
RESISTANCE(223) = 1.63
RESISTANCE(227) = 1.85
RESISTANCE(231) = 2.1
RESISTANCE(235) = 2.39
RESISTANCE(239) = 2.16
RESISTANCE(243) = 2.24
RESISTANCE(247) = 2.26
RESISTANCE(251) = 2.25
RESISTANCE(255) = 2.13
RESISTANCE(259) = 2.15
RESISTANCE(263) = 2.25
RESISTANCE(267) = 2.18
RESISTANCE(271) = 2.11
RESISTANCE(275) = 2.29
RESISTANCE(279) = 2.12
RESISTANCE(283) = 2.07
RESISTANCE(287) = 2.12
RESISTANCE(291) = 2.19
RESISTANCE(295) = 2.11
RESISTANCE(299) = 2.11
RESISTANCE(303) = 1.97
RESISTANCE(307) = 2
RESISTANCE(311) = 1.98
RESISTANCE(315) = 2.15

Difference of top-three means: 0.17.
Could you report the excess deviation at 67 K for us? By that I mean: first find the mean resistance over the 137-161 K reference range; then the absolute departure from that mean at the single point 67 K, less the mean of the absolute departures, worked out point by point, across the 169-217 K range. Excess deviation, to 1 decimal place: -0.4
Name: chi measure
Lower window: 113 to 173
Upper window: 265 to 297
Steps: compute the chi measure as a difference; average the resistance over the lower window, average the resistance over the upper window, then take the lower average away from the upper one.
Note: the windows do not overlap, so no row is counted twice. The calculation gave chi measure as 0.14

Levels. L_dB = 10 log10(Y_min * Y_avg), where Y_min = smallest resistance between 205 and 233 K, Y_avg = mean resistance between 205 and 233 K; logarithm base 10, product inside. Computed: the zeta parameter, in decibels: 1.5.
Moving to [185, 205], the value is 2.5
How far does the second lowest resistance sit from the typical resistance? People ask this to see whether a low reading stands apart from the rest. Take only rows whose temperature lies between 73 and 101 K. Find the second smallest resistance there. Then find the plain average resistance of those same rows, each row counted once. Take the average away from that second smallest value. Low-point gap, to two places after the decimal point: -0.04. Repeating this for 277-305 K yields -0.03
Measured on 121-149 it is -0.23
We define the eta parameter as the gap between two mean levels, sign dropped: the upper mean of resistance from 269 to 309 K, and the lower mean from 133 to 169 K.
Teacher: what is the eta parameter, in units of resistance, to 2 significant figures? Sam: 0.13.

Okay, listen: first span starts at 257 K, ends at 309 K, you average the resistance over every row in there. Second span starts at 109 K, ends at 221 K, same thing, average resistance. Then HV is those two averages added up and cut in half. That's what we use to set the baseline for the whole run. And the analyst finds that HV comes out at 1.96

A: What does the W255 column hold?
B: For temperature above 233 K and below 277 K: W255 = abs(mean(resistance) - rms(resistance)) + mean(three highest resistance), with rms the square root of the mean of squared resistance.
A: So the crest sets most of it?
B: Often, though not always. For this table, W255 2.31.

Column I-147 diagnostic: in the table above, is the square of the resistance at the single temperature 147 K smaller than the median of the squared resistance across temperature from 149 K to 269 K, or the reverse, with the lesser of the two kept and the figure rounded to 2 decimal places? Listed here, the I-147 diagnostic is 4.35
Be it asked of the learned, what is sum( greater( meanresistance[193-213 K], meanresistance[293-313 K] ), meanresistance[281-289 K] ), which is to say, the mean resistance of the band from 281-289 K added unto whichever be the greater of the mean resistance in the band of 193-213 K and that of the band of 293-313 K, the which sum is 4.13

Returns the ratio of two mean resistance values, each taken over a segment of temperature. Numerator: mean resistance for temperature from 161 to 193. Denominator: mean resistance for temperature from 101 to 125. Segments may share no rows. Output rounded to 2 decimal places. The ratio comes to 0.94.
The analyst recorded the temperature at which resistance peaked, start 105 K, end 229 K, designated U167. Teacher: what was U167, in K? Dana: 151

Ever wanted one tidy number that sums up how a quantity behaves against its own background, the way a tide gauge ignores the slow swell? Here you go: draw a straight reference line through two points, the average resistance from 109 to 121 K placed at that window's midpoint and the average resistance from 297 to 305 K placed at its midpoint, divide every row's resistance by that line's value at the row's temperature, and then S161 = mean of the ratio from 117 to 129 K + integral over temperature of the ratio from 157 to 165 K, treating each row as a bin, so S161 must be 9.2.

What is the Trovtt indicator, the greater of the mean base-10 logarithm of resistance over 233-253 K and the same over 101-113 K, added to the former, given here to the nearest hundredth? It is 0.71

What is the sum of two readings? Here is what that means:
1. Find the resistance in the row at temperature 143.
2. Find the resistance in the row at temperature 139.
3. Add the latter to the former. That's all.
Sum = 3.7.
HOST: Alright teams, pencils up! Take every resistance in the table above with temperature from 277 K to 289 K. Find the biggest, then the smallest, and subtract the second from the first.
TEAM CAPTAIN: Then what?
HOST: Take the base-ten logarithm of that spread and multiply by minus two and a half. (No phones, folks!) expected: 3.3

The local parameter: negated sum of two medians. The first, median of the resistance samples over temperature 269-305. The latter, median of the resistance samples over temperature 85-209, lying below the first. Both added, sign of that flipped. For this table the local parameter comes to -4.18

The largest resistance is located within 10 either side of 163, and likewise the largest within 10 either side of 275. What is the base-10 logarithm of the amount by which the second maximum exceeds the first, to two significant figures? -1.0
